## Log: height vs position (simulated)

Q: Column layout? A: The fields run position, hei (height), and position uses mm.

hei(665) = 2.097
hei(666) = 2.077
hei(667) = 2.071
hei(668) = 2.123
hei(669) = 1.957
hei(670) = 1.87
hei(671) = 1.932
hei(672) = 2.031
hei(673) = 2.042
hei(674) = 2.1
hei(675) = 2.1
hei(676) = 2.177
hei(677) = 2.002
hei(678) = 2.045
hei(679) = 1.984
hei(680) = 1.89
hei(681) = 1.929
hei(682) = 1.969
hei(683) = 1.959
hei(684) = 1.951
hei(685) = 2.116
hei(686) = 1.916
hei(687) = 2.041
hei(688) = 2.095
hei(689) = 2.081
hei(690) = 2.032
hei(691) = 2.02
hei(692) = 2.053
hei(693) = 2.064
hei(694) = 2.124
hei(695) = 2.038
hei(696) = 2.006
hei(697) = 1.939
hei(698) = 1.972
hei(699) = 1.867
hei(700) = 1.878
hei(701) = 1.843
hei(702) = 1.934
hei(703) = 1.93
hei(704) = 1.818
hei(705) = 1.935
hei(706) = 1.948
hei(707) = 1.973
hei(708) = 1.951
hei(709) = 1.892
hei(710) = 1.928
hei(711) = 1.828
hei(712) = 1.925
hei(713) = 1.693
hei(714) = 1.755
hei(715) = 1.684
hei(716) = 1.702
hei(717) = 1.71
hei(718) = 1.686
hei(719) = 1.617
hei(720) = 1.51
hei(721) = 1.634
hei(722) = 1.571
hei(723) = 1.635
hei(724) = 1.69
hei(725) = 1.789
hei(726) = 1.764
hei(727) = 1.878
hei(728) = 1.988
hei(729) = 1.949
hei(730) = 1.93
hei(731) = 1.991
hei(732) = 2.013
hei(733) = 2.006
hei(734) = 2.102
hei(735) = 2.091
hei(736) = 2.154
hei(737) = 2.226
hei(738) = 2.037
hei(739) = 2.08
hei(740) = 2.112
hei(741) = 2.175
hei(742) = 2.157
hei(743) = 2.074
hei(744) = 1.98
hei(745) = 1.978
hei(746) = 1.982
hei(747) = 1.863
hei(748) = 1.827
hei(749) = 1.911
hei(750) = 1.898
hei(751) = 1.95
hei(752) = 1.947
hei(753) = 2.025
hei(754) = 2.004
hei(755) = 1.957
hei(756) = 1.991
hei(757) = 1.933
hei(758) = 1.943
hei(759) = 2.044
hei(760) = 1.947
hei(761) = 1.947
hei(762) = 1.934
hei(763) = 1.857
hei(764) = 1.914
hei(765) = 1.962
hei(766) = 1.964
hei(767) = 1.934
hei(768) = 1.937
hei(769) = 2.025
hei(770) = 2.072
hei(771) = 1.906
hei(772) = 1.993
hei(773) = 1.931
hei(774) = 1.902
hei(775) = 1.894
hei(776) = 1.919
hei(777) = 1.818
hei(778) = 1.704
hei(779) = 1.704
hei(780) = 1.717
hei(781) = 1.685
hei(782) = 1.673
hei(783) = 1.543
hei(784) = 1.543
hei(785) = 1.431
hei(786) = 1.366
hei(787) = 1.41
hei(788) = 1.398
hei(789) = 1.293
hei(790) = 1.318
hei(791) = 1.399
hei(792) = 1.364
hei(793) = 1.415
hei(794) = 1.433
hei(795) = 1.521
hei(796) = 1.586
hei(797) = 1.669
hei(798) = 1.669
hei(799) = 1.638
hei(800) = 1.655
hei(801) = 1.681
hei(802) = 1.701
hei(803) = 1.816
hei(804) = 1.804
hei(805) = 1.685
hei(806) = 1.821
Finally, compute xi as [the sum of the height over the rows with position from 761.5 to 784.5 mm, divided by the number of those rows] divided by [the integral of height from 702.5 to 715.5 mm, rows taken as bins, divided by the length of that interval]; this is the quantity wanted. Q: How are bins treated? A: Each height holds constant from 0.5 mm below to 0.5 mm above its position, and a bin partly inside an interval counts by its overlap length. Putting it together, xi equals 0.99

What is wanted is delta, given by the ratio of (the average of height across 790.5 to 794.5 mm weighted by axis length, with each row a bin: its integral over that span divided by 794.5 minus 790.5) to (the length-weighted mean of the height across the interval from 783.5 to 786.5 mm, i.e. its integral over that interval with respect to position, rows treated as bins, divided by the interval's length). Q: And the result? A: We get 0.97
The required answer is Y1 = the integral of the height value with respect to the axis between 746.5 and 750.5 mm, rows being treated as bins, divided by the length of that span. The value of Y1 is 1.87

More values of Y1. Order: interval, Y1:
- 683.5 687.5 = 2.01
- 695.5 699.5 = 1.95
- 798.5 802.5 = 1.67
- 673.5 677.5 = 2.09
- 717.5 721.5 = 1.61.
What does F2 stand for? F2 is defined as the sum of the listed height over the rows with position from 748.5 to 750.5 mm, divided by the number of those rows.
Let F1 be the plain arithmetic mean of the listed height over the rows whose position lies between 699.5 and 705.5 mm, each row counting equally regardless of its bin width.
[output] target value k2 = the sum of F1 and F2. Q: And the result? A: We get 3.8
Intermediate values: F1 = 1.89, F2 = 1.90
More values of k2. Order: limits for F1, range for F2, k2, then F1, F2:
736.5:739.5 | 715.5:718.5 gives 3.8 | 2.11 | 1.70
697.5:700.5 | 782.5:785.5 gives 3.4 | 1.91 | 1.51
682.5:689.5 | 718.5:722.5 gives 3.6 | 2.02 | 1.58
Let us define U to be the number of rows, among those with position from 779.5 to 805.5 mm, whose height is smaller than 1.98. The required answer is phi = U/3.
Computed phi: 9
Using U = 26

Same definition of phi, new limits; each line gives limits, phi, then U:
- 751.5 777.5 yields 6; 19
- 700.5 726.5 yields 9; 26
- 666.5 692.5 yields 3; 9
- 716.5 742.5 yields 4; 13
